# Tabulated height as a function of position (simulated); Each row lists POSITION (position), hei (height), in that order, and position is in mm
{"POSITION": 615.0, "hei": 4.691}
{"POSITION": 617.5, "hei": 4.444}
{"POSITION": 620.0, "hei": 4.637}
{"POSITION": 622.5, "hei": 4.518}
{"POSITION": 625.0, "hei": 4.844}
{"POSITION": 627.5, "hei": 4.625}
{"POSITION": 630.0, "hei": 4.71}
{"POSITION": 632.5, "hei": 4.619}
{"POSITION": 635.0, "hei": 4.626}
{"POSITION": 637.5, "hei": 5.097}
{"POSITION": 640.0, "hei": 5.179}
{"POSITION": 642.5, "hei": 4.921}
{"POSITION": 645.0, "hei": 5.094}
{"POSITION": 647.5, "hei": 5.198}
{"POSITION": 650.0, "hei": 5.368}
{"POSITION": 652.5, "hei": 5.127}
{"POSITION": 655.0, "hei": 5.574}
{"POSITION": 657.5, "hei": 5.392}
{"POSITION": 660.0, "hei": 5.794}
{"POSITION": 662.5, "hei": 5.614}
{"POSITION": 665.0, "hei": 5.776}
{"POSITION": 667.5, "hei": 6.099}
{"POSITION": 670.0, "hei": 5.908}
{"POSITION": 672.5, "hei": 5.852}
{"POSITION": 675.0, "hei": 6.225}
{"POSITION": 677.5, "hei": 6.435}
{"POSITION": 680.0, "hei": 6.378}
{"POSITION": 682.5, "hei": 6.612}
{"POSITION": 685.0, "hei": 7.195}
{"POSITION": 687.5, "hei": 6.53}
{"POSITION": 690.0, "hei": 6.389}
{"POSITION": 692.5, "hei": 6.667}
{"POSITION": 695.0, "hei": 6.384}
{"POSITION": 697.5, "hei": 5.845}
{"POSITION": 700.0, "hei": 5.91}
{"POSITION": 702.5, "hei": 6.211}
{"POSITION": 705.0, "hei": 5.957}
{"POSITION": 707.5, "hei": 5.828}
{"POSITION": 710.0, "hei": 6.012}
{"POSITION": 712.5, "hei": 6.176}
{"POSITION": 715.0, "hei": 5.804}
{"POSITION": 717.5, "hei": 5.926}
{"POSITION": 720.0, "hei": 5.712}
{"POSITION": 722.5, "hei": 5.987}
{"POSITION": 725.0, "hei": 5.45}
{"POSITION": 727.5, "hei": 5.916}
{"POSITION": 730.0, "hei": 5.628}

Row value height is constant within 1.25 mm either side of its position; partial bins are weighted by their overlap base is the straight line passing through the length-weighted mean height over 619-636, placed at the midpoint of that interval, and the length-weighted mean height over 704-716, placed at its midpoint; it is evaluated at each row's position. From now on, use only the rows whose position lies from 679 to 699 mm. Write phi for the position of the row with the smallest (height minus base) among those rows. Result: 697.5 mm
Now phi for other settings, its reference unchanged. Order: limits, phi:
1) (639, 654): 642.5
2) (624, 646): 635.0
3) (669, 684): 672.5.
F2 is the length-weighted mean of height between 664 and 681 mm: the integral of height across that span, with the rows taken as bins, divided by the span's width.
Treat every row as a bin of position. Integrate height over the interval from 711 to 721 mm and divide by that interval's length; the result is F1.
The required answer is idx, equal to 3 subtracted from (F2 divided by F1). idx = -1.97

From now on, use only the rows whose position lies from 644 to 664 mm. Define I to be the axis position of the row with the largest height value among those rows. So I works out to 660.0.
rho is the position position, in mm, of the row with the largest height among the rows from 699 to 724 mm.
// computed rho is 702.5 mm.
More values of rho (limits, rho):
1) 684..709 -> 685.0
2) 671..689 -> 685.0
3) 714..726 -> 722.5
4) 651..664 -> 660.0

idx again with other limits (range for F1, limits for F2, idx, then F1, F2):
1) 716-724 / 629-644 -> -2.17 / 5.86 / 4.9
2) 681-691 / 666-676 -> -2.10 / 6.68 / 6.0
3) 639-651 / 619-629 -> -2.10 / 5.15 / 4.7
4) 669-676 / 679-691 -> -1.89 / 5.99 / 6.6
